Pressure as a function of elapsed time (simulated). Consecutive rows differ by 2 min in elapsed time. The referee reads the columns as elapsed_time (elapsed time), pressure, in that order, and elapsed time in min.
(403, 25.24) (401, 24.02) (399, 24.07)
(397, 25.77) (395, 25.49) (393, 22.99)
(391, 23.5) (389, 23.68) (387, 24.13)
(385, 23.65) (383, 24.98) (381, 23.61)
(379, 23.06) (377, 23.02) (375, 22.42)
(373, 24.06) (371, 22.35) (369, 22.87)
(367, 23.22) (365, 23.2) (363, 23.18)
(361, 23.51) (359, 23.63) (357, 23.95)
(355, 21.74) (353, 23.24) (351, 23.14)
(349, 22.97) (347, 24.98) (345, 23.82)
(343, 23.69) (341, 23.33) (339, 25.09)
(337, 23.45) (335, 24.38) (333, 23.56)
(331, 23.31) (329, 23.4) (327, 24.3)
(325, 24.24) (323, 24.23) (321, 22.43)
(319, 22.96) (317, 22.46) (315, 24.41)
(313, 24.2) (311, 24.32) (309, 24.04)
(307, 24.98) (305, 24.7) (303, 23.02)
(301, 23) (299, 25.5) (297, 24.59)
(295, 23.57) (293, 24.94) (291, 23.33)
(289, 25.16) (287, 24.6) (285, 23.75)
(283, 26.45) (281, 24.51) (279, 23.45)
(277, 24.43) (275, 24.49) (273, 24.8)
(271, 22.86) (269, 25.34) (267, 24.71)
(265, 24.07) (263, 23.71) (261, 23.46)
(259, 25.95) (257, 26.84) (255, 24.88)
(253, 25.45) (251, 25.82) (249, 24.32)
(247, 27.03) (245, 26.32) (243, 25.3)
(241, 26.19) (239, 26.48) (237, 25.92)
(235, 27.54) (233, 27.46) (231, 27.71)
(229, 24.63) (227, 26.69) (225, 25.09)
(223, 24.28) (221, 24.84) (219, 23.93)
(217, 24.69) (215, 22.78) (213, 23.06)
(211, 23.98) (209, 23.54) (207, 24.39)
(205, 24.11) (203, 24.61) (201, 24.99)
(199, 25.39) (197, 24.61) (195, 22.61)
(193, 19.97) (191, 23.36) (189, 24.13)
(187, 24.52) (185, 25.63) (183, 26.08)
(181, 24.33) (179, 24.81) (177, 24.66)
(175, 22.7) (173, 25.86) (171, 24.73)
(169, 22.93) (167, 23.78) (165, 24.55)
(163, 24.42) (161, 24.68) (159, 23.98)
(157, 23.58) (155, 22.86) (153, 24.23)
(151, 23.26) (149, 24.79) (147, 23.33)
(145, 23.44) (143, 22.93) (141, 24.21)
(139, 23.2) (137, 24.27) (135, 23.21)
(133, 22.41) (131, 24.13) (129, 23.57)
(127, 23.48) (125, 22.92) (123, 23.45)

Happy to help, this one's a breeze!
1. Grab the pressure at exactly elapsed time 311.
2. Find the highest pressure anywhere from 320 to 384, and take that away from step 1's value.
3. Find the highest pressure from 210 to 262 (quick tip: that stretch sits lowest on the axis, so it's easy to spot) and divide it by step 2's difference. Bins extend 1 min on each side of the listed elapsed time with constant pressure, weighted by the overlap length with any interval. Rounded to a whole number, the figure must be -36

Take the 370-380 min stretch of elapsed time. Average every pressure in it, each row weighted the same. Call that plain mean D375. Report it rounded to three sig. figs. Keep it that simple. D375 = 23.0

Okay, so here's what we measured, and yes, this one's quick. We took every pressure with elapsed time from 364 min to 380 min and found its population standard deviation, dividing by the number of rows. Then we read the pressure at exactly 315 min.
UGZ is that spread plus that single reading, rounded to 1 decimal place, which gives 24.9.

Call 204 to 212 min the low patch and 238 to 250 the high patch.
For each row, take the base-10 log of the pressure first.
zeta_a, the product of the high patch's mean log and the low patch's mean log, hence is 1.95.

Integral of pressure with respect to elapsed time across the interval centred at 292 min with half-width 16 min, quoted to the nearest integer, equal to 780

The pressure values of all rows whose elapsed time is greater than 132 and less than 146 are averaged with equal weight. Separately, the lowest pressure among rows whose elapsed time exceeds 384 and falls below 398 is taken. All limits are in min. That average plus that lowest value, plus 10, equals 56.4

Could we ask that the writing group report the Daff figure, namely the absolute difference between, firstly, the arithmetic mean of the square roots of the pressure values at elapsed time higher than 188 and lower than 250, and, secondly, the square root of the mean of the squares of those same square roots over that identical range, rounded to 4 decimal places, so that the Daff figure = 0.0027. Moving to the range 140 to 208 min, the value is 0.0014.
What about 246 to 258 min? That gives 0.0009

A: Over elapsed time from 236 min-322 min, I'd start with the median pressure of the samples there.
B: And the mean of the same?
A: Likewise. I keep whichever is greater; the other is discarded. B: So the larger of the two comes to 24.6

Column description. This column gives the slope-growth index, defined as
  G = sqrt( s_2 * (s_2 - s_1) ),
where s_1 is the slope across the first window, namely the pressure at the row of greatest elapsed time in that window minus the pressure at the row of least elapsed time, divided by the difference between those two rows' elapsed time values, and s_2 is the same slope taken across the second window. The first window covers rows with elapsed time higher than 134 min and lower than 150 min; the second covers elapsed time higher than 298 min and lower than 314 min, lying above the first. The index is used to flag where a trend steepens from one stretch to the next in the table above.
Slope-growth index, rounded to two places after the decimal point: 0.14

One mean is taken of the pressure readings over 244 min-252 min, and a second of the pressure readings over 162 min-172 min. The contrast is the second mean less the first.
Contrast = -1.8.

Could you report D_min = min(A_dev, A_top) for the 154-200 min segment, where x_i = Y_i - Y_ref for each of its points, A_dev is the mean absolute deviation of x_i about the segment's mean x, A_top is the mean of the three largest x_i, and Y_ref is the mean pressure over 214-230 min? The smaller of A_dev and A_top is 1.0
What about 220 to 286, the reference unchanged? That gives 1.1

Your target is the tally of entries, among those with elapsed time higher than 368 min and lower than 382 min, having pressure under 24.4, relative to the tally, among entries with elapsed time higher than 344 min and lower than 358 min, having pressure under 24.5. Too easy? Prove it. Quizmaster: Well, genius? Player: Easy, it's 1.17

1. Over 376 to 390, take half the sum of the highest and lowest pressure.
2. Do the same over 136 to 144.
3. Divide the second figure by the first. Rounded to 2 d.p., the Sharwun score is 0.98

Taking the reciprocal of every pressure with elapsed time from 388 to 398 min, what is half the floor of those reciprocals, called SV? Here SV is 0.0194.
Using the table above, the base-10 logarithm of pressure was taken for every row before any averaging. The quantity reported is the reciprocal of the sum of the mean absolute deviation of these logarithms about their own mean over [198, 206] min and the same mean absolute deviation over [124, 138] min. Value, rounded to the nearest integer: 60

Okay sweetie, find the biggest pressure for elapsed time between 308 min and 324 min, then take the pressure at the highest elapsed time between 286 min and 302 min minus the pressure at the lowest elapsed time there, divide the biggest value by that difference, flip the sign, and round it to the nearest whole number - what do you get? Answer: 15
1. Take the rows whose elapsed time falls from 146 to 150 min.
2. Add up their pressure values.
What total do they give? 48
